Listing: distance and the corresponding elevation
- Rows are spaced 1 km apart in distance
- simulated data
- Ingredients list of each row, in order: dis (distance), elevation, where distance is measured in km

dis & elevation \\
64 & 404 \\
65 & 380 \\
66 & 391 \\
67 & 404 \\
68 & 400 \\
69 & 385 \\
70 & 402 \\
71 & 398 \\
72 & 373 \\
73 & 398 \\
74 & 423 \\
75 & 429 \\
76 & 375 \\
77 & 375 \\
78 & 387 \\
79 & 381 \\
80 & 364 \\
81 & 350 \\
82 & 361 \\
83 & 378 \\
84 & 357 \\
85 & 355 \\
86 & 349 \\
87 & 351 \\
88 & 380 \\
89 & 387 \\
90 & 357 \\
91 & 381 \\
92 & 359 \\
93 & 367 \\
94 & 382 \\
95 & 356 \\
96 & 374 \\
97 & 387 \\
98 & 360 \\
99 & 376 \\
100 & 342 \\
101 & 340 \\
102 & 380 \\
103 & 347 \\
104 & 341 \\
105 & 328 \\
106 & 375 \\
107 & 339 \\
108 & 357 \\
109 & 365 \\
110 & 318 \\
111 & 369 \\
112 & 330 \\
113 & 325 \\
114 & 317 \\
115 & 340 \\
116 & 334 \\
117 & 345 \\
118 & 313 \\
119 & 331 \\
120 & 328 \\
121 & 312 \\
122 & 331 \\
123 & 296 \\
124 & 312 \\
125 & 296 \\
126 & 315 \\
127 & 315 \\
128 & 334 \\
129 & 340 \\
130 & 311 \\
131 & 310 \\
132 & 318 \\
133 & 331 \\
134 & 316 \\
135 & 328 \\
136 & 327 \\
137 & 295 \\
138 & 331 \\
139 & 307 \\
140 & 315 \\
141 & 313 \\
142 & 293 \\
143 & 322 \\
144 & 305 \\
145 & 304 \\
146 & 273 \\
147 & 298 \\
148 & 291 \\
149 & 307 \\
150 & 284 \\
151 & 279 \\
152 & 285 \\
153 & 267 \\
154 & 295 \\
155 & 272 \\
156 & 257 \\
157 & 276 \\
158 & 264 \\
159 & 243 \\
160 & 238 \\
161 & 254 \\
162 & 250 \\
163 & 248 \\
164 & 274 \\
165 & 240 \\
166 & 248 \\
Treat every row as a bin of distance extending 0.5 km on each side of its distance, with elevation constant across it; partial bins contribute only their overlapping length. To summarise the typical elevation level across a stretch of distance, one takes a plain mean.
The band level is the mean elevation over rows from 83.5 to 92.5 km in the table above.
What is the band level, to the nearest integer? 364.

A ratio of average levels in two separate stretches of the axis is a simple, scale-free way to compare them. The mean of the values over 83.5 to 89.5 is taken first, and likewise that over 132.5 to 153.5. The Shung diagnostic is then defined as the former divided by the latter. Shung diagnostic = 1.20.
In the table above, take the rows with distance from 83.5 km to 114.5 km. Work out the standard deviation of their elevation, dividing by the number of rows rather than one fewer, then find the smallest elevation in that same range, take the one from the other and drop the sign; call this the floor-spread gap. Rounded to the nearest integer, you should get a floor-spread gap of 297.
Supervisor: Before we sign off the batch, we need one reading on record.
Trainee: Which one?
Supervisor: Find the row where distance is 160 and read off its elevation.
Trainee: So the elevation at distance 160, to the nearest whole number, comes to 238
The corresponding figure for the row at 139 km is 307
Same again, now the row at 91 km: 381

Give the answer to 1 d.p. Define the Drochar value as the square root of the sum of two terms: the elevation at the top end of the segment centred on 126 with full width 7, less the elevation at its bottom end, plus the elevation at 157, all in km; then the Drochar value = 17.9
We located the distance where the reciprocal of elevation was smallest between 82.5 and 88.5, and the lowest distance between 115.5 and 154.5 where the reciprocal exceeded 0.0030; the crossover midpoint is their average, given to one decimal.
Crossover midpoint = 103.0 km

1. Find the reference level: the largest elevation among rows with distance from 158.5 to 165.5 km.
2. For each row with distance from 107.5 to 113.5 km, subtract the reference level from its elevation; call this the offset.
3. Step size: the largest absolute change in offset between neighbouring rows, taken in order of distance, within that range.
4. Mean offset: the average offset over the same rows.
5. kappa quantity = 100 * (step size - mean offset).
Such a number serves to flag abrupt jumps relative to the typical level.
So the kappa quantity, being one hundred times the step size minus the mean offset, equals -1900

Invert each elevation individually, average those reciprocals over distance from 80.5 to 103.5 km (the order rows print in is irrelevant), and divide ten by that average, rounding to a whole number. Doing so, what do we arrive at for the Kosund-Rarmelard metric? 3636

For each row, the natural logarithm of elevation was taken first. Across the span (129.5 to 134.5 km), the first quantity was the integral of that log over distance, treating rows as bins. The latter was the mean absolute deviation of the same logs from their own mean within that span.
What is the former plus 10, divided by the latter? 2124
